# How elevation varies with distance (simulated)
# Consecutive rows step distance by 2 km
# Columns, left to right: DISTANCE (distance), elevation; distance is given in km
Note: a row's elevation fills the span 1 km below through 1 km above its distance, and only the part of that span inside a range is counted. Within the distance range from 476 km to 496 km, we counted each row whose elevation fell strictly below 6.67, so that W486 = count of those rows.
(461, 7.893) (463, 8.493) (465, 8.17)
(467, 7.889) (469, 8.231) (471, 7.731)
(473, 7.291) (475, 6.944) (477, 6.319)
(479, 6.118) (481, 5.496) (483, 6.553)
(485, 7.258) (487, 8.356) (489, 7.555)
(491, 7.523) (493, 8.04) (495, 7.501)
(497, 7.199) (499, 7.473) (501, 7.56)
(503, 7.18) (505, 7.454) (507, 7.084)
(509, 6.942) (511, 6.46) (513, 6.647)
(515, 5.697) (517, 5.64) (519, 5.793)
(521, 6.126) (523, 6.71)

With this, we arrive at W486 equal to 4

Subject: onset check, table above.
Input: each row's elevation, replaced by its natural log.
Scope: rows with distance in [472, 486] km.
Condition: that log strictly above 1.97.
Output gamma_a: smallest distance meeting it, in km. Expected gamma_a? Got 473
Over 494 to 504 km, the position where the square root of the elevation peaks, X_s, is 501 km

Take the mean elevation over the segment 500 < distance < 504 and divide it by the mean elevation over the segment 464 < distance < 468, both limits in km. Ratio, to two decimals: 0.92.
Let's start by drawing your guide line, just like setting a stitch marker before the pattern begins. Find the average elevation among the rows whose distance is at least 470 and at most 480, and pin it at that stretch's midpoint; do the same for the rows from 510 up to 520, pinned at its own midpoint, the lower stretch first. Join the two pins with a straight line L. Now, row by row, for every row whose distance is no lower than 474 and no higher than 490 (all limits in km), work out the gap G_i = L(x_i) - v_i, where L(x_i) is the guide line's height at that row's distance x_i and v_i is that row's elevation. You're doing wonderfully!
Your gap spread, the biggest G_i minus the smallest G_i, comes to 3.0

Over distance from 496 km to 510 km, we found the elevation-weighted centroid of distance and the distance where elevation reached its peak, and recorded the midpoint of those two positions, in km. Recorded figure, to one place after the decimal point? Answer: 502.0 km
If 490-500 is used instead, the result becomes 494.0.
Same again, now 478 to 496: 487.2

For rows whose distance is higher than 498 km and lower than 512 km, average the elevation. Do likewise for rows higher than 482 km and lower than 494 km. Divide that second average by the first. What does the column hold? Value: 1.05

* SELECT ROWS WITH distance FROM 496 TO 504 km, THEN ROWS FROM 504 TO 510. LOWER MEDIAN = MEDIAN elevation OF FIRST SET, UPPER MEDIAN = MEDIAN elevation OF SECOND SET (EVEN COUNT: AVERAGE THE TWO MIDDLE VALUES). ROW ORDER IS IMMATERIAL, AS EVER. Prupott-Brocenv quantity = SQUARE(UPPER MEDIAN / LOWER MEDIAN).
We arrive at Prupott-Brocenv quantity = 0.93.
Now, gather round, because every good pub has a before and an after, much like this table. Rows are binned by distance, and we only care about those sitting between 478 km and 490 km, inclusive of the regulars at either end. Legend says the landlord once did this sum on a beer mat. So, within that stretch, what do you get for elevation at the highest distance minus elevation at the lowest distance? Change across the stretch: 1.4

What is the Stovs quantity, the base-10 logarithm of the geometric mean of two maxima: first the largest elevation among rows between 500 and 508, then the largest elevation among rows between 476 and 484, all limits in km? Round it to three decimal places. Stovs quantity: 0.847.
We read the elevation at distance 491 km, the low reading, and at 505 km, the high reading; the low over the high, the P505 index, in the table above 1.01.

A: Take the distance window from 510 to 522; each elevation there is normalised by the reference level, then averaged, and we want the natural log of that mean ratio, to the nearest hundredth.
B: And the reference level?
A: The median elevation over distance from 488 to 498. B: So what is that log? -0.22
